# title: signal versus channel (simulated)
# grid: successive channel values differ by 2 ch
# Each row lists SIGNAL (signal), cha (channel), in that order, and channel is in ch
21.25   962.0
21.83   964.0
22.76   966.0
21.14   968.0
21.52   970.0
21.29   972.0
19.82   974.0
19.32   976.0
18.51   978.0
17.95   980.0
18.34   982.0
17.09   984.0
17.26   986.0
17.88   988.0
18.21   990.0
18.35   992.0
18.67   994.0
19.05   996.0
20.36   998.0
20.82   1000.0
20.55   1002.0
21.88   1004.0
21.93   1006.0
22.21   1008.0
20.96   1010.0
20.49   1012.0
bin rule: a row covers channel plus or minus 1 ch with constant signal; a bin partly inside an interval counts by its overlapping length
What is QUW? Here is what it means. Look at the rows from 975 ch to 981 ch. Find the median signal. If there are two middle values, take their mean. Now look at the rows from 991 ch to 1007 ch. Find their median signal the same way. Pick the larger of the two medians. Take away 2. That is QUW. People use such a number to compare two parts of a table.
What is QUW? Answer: 18.5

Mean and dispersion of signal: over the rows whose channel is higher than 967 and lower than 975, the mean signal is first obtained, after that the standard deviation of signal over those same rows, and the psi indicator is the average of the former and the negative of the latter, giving 10.1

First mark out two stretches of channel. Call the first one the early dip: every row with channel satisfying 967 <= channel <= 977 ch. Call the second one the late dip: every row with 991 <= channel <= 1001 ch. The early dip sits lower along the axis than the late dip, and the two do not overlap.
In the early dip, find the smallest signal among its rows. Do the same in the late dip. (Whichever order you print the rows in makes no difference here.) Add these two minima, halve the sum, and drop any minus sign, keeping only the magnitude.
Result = 18.8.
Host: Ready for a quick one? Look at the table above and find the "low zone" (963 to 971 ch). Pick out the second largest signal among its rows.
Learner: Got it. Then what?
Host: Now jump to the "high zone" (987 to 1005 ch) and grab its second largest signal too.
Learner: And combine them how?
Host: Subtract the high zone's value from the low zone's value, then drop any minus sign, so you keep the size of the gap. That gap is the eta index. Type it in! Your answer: 1.0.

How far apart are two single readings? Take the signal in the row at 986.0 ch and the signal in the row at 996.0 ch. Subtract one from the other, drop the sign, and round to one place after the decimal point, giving 1.8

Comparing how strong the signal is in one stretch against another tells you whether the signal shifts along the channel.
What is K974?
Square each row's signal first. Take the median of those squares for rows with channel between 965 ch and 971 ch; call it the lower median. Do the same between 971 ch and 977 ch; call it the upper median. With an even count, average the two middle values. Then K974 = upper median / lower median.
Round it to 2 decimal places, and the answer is 0.85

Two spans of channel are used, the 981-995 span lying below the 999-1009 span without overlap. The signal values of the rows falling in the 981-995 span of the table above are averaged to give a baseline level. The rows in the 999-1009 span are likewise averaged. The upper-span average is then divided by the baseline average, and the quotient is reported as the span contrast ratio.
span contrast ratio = 1.20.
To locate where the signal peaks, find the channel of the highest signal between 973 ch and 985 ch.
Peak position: 974.0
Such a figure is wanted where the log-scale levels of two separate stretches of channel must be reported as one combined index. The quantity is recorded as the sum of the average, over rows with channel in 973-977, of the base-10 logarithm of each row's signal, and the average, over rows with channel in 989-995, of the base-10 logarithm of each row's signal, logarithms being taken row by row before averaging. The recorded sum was 2.56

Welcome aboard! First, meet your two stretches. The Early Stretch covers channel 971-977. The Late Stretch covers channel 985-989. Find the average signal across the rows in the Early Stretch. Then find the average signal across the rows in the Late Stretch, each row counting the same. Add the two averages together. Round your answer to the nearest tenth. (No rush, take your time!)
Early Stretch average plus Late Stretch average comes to 37.7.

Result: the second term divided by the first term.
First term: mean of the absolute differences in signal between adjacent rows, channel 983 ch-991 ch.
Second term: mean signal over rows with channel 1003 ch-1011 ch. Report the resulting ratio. 58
